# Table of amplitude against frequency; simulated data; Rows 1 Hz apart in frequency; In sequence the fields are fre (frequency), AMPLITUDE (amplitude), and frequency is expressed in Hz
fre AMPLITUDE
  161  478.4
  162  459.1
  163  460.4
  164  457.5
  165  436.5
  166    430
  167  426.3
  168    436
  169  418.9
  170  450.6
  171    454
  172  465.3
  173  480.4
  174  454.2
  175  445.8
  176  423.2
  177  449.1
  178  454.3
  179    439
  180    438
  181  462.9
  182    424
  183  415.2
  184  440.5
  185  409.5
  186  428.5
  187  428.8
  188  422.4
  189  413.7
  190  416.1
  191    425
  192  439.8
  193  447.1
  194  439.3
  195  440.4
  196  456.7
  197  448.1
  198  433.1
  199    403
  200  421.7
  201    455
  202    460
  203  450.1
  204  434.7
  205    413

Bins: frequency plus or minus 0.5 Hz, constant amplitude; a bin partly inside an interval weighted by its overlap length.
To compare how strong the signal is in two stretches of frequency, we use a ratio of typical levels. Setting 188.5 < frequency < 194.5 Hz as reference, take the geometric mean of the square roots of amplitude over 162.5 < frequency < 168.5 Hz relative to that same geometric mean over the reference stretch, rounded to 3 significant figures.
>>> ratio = 1.01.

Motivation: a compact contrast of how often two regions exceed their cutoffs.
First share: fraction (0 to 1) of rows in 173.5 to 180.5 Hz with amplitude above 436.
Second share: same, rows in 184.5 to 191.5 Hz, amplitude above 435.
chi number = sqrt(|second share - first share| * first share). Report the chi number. 0.9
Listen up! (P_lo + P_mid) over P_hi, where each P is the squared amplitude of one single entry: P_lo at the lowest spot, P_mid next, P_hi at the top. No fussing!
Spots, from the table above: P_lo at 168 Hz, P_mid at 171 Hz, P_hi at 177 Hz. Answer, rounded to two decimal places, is 1.96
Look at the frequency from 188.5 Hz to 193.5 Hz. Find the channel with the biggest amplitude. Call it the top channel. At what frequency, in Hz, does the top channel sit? 193 Hz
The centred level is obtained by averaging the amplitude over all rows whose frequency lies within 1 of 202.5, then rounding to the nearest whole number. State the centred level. 455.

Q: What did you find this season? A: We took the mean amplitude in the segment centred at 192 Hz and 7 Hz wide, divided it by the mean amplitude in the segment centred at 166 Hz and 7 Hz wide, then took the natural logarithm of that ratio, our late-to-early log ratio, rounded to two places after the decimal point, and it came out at -0.01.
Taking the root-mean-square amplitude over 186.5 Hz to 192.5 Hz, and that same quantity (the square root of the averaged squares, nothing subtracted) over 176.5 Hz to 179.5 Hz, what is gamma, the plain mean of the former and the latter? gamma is 435.9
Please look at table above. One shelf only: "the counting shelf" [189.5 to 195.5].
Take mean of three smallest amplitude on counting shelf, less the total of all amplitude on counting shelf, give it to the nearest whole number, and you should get -2181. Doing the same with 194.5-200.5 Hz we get -2184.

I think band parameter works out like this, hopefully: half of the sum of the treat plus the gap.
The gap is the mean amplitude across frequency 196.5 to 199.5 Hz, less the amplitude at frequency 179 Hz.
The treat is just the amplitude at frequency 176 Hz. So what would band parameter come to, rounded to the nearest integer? 206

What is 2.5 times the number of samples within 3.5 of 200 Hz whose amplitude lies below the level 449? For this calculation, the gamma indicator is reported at 10.0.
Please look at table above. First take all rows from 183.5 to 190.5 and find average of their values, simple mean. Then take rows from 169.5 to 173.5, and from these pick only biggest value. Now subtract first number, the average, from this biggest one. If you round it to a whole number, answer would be 58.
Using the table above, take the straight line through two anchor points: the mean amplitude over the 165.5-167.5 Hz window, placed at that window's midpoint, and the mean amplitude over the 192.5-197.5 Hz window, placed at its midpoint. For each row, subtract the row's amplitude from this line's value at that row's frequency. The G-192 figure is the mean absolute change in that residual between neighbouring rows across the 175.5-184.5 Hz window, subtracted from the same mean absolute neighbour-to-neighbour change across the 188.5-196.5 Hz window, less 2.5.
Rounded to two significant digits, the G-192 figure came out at -13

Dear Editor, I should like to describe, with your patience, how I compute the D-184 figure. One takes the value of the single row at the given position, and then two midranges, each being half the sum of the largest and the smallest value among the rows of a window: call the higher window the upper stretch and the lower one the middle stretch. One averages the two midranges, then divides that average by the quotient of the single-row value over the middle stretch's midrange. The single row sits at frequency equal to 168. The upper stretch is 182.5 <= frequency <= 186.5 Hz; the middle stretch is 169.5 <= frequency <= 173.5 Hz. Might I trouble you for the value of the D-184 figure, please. 475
